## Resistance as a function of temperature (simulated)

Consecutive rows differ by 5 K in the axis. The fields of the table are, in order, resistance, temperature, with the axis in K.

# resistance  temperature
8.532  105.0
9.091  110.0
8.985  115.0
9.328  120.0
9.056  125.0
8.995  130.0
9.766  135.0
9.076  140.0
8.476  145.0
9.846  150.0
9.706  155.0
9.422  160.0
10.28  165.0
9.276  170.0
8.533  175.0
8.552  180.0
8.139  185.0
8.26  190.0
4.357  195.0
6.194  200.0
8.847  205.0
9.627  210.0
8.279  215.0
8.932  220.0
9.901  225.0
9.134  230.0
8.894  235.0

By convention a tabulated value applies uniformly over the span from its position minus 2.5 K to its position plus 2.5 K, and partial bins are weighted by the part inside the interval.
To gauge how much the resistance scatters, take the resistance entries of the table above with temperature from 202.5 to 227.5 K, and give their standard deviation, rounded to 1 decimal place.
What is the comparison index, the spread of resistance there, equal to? 0.6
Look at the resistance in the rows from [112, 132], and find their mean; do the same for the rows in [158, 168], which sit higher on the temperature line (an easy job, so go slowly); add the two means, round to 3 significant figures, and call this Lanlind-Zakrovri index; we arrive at 18.9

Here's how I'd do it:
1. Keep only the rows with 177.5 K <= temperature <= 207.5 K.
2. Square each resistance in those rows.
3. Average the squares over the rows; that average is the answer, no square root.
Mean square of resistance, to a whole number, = 57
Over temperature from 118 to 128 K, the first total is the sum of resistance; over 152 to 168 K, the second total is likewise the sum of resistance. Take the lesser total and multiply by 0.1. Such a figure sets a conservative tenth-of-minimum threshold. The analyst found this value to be 1.84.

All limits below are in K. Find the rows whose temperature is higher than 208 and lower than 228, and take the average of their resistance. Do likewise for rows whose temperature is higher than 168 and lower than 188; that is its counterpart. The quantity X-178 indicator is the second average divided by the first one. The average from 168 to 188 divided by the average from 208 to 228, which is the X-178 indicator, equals 0.94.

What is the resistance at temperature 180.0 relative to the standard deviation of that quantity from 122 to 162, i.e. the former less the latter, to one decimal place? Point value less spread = 8.1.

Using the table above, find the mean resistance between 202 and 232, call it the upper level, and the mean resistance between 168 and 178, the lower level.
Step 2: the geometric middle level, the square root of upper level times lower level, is 9.0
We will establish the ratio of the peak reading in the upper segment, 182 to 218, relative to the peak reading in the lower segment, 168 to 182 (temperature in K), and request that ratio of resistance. 1.04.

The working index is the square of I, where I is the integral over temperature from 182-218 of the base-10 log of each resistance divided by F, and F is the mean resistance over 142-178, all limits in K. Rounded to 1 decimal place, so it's 12.0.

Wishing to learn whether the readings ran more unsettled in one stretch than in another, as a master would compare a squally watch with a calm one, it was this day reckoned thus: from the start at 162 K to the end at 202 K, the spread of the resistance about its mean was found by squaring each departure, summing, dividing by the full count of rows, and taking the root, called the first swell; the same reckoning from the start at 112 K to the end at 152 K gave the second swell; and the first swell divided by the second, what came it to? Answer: 4.1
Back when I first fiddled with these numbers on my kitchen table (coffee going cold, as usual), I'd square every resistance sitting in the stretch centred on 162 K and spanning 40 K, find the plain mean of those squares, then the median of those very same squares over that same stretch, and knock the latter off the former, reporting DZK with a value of -1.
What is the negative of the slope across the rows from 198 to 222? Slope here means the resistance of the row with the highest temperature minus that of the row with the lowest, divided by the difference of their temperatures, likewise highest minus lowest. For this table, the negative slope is -0.14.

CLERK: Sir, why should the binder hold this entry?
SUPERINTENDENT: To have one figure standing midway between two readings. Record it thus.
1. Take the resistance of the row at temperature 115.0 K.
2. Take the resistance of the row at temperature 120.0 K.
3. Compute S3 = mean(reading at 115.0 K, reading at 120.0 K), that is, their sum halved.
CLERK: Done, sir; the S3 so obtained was 9.16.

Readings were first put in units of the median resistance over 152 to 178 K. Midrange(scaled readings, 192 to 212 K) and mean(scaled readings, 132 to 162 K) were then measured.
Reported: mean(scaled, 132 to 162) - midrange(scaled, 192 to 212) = 0.25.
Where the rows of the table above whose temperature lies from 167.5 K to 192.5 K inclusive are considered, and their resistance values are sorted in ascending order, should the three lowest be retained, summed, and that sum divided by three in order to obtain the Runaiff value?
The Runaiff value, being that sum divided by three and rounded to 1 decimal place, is 8.3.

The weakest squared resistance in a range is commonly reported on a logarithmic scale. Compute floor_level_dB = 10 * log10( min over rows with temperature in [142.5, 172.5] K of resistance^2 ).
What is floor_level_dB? 18.6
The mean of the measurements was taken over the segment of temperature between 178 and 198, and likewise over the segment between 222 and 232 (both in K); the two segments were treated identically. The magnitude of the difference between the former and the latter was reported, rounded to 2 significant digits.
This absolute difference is 2.2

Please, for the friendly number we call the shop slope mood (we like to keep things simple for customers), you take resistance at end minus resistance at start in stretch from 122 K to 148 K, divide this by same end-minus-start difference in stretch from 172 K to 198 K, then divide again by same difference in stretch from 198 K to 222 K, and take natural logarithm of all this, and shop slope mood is -3.0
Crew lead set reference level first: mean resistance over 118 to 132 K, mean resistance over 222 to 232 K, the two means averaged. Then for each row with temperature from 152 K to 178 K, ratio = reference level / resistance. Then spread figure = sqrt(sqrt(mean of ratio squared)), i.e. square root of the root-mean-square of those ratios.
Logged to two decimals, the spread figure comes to 1.00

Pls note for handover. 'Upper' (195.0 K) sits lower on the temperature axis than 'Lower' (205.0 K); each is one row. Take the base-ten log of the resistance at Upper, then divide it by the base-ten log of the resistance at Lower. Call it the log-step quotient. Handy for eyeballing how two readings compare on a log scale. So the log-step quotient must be 0.68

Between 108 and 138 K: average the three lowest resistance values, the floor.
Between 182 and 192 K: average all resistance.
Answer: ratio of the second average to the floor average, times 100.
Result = 91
